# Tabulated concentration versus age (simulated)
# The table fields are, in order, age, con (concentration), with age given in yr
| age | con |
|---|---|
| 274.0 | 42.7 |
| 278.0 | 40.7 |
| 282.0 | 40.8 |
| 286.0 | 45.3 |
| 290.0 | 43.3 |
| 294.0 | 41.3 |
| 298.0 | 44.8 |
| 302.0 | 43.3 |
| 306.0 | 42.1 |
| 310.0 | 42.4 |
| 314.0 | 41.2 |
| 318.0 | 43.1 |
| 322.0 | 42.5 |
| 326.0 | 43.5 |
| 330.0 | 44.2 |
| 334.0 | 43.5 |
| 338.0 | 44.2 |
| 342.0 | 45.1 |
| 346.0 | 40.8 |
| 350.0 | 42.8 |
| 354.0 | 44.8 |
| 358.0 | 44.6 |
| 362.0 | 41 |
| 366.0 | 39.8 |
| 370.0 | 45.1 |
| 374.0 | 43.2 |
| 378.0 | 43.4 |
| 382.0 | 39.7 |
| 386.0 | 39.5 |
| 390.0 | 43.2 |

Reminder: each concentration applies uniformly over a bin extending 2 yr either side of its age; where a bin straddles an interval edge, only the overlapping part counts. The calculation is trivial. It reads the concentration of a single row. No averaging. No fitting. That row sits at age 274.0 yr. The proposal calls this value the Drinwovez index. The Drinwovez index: 42.7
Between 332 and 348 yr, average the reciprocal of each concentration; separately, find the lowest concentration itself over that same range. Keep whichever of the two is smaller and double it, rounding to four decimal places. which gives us 0.0461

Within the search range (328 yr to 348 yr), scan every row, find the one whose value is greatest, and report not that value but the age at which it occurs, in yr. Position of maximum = 342.0 yr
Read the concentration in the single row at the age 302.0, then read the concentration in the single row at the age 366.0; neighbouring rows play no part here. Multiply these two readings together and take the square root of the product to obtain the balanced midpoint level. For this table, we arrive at 41.5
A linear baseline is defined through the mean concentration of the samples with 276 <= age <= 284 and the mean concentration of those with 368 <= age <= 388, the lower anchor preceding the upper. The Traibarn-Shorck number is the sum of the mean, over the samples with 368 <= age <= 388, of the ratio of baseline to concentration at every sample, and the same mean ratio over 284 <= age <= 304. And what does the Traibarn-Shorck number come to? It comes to 1.94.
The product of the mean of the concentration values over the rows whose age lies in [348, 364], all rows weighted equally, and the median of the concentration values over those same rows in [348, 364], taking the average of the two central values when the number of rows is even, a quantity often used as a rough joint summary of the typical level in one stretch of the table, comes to 1892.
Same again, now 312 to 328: 1822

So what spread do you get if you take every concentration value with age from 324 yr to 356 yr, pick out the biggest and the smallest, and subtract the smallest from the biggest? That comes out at 4.3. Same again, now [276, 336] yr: 4.6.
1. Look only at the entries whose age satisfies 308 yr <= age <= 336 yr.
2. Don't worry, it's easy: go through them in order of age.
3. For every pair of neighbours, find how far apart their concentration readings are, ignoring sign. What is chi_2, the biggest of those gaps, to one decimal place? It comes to 1.9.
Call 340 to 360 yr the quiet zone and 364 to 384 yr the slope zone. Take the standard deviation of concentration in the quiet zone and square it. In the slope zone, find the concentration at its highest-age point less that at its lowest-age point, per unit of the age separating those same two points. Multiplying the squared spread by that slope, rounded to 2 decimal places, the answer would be -0.02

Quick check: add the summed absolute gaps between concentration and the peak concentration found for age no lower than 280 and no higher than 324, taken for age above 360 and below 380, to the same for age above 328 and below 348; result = 23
